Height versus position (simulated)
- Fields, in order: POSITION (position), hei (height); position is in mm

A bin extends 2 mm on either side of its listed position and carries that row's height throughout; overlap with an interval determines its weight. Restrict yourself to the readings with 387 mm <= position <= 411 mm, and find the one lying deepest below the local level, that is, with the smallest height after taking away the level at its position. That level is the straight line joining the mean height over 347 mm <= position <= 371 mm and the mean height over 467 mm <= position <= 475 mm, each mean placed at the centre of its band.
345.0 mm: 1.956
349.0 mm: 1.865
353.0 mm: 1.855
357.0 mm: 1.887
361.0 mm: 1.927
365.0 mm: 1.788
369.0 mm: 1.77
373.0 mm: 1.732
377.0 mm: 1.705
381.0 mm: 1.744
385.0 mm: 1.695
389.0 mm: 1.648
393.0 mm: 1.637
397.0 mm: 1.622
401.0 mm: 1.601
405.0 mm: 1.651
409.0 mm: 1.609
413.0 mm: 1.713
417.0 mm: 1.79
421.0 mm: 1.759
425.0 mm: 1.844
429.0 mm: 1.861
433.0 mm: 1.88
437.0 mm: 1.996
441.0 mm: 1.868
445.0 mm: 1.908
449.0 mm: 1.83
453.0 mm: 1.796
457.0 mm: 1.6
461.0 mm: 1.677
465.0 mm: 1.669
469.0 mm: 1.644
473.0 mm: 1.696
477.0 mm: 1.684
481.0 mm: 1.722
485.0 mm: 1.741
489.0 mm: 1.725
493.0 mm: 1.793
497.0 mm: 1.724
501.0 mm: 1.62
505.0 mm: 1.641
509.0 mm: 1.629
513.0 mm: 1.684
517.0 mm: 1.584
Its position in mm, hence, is 401.0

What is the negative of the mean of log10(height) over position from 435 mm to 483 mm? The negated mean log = -0.244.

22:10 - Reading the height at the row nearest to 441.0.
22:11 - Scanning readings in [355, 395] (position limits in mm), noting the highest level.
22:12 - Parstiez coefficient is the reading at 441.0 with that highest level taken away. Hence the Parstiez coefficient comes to -0.06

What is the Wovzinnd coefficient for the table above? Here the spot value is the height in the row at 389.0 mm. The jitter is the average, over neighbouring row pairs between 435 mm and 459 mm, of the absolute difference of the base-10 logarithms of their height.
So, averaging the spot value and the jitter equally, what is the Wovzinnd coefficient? 0.84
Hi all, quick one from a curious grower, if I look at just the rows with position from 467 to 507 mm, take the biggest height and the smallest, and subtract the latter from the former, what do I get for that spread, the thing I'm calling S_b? 0.173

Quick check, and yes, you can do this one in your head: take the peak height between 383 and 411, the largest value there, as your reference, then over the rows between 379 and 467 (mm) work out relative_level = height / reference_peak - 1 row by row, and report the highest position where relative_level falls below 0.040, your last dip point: 465.0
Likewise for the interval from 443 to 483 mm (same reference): 481.0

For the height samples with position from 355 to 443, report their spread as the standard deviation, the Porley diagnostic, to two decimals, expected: 0.11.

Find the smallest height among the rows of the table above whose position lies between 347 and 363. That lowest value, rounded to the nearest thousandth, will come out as 1.855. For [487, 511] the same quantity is 1.620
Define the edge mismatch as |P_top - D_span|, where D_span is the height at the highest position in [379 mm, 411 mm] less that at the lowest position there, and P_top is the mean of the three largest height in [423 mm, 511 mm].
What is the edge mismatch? 2.1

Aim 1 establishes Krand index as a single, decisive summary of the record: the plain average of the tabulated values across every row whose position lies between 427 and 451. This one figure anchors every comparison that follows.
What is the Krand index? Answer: 1.89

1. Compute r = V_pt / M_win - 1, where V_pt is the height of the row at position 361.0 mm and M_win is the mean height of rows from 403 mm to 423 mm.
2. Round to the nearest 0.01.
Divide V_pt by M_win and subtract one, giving 0.13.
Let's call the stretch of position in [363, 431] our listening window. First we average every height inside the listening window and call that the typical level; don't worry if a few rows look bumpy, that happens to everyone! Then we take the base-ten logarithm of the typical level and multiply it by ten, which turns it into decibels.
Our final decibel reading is 2.34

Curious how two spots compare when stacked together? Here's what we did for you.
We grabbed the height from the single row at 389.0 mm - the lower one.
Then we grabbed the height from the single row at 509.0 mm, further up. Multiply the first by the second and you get 2.68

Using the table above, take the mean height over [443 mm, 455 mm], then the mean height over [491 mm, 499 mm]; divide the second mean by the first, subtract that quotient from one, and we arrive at 0.047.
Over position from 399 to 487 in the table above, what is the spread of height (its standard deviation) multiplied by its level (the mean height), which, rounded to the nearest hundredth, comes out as 0.19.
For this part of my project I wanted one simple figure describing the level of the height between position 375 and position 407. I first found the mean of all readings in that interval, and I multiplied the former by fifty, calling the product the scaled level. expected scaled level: 83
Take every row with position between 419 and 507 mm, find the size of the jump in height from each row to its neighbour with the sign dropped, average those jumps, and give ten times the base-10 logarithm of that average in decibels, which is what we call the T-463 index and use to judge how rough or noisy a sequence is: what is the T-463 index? -12.4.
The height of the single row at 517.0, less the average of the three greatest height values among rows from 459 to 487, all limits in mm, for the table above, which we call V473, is -0.14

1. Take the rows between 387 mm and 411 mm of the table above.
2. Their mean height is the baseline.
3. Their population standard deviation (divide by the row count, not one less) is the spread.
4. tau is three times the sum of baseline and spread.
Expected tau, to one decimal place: 4.9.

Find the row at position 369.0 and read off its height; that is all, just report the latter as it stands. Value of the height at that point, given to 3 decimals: 1.770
